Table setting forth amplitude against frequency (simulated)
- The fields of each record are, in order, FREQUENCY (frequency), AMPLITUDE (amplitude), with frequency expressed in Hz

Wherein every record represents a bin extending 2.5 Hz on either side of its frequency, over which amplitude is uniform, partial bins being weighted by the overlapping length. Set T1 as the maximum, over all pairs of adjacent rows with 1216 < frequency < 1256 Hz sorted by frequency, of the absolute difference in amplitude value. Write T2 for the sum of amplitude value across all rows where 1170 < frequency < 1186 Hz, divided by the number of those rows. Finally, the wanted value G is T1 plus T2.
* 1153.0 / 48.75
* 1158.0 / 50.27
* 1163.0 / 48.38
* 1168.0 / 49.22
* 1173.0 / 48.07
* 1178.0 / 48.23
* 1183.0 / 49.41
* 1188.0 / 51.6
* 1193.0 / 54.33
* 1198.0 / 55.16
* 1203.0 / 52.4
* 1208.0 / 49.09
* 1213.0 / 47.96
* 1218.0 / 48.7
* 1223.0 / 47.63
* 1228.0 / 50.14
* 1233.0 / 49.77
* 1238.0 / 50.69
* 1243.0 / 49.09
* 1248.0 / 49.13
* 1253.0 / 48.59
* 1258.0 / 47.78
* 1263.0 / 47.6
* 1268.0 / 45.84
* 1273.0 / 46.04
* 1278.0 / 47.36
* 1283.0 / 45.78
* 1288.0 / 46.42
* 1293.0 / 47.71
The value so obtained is 51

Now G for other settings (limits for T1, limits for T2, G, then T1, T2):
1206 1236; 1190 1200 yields 57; 2.51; 55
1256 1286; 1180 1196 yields 54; 1.76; 52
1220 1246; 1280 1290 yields 49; 2.51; 46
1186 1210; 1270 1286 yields 50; 3.31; 46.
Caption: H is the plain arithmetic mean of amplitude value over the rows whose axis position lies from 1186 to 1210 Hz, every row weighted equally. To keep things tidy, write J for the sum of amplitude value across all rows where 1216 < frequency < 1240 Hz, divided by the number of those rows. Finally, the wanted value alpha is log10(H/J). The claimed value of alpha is 0.027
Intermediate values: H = 52.5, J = 49.4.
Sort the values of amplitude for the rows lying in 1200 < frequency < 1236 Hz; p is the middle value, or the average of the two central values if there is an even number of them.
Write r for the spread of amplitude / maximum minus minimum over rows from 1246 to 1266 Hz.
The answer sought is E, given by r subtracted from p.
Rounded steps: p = 49.1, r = 2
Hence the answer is 48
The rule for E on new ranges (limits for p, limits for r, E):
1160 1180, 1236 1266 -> 45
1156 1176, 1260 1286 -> 47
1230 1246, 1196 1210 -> 44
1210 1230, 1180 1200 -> 43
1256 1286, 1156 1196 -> 40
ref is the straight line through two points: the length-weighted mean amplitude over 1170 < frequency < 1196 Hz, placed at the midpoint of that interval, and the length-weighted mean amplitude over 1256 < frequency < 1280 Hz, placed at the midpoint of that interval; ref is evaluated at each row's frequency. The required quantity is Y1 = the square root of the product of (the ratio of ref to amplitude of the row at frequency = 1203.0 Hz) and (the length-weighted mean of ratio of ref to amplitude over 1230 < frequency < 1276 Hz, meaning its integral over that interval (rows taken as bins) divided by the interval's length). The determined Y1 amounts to 0.97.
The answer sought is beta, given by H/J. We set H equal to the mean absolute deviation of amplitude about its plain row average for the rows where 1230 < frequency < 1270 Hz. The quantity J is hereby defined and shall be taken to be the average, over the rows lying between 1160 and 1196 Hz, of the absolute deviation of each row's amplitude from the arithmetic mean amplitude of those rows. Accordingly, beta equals 0.6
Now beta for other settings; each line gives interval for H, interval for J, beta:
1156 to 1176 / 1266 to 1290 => 1.6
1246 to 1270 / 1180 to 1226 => 0.4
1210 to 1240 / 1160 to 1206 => 0.5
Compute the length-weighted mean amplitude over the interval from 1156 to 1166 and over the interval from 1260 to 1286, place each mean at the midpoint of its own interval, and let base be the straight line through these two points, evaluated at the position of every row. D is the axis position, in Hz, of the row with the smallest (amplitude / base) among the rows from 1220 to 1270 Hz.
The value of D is 1268.0 Hz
